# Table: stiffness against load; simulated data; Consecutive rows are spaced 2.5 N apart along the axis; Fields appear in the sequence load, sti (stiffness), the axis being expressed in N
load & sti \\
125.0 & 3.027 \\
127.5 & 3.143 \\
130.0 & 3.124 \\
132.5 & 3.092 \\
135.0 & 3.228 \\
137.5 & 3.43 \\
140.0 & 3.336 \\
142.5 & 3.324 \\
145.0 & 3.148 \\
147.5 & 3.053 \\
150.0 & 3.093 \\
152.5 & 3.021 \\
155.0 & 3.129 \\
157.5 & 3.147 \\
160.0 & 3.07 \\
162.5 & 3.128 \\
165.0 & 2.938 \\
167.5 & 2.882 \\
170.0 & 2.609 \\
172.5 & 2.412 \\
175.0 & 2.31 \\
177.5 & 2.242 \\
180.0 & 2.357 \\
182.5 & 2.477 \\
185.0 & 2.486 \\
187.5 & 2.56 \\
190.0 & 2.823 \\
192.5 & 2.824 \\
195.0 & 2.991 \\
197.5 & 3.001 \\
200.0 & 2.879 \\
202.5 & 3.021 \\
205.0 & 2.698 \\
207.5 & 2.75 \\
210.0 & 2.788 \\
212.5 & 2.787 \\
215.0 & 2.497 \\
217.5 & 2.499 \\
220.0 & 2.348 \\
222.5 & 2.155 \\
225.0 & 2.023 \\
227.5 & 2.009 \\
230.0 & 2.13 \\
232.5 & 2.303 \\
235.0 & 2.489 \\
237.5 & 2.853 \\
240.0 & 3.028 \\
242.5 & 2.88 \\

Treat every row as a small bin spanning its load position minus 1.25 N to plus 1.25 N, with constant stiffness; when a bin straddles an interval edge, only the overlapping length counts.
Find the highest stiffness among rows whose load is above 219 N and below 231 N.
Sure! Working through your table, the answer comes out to 2.348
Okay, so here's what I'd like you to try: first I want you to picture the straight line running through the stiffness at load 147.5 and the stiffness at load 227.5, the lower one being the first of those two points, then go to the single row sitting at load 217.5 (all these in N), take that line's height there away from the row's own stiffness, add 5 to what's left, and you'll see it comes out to 5.4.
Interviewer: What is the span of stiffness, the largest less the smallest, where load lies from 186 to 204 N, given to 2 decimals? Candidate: 0.46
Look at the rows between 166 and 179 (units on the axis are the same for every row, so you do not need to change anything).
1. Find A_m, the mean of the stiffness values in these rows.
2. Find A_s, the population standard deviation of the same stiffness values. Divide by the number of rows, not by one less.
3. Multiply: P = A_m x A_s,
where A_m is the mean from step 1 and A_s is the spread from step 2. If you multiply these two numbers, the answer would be 0.58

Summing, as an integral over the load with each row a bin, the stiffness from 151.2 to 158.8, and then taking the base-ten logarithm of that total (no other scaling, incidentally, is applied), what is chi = 1.37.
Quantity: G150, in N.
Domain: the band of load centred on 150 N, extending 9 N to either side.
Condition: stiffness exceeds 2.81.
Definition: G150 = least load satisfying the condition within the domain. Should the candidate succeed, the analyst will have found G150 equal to 142.5 N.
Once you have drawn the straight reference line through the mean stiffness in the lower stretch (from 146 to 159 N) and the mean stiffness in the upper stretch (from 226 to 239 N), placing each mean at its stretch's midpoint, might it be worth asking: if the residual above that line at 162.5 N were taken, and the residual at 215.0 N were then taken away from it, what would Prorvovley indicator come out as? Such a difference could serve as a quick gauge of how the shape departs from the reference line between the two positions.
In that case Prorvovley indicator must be 0.15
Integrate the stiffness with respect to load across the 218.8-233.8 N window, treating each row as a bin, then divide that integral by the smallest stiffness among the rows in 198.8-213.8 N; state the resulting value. 12.0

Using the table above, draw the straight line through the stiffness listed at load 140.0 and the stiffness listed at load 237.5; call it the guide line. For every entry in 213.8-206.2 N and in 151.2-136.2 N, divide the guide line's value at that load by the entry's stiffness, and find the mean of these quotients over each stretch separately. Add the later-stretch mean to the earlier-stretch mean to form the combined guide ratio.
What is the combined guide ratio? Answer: 2.1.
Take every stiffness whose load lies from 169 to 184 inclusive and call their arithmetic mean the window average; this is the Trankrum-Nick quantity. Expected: 2.40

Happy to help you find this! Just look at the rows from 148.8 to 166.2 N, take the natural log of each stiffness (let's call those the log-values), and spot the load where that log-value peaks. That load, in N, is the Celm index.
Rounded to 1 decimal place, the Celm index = 157.5 N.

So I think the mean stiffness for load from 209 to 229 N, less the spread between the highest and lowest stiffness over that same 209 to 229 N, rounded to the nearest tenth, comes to 1.6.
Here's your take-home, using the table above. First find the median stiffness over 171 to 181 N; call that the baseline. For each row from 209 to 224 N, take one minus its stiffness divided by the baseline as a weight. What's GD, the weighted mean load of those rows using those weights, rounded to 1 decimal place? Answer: 211.0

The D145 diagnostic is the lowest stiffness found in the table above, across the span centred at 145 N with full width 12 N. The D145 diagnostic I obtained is 3.053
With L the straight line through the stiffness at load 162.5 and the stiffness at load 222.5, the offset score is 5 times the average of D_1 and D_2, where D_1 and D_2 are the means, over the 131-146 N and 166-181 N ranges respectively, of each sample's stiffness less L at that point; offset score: -1.8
